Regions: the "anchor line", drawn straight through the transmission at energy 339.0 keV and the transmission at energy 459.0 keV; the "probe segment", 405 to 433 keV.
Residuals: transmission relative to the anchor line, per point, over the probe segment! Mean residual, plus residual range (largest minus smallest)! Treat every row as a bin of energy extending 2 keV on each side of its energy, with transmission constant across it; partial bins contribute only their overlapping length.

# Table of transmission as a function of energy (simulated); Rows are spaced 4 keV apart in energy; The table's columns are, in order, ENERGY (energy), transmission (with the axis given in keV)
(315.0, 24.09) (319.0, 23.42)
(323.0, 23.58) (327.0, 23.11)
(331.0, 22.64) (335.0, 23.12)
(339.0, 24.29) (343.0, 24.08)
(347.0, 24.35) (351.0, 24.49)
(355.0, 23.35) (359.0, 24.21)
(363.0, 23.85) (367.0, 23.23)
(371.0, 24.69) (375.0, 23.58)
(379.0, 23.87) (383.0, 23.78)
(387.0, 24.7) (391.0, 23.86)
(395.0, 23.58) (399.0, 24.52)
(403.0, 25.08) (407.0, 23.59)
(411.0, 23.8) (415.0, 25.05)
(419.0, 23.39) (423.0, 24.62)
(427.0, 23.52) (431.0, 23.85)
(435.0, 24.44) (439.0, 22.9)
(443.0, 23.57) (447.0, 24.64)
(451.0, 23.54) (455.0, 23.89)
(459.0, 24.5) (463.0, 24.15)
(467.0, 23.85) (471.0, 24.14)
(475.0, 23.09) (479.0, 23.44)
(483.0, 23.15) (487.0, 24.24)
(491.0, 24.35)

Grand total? 1.21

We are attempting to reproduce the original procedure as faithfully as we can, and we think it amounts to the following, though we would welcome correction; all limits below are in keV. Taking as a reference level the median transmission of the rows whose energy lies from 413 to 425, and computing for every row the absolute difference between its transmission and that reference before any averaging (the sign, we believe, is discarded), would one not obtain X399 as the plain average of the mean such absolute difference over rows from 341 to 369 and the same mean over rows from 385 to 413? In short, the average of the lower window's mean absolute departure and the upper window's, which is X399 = 0.65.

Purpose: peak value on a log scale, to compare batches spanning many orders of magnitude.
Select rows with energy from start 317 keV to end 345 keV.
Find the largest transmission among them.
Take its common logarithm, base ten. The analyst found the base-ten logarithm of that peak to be 1.385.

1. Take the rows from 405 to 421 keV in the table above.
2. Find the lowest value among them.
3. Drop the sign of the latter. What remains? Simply 23.39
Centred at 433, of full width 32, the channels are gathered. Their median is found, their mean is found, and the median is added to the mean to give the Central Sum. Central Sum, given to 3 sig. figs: 47.6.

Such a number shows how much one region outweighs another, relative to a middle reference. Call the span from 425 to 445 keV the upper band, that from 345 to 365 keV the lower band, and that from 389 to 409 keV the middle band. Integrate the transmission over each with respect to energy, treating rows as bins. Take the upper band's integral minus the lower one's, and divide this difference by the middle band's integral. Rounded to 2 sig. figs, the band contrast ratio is -0.016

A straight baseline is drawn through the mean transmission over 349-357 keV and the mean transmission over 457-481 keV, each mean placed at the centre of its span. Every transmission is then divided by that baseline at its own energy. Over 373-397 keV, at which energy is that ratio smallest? 375.0 keV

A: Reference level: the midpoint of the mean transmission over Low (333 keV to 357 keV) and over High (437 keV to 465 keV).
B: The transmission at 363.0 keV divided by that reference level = 0.997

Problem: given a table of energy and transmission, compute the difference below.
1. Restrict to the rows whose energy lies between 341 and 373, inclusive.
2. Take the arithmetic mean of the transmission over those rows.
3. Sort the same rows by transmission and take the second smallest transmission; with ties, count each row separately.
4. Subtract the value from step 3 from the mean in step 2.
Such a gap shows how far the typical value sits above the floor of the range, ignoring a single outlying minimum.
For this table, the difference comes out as 0.68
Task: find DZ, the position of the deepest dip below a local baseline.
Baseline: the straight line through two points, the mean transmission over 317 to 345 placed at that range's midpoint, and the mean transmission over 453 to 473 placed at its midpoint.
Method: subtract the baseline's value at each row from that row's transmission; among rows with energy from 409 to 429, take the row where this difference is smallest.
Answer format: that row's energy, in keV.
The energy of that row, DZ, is 419.0 keV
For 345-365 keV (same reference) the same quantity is 355.0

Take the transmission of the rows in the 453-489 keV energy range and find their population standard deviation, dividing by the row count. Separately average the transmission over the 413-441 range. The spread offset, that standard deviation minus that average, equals -23.5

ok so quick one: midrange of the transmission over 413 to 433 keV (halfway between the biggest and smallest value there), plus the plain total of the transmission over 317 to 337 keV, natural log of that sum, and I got 4.94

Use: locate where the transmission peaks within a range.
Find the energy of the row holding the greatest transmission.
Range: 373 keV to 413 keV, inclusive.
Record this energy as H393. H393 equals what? 403.0 keV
